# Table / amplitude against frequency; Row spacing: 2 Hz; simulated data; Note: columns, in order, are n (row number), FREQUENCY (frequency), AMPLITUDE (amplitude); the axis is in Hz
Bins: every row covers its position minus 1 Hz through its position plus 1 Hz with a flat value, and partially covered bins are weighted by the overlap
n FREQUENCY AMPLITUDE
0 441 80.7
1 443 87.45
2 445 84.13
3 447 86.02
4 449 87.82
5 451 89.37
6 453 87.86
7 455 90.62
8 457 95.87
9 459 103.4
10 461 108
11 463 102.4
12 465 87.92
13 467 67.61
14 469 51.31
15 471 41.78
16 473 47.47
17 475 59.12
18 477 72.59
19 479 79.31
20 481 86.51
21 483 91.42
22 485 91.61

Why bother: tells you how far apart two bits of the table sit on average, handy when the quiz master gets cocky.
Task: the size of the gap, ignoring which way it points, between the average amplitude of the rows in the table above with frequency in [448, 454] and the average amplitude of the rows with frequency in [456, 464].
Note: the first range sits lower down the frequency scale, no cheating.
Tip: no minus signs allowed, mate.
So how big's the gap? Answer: 14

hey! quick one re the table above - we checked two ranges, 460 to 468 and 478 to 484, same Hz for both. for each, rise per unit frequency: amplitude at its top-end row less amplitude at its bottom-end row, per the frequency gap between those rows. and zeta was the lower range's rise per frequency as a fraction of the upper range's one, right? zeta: -2.22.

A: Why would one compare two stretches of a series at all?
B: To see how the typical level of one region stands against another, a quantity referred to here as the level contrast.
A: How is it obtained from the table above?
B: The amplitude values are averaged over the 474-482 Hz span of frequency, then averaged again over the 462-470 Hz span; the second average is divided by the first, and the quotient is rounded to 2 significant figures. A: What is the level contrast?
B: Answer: 1.0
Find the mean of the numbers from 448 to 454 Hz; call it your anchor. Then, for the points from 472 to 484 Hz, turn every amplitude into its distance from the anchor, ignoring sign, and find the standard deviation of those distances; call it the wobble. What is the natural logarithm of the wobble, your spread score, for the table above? 2.7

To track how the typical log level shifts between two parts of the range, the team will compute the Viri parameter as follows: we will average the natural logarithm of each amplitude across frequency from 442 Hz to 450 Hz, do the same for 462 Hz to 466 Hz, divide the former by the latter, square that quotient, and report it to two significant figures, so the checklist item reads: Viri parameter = 0.96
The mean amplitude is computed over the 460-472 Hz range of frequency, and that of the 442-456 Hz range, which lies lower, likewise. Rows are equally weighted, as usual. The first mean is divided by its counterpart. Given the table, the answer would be 0.87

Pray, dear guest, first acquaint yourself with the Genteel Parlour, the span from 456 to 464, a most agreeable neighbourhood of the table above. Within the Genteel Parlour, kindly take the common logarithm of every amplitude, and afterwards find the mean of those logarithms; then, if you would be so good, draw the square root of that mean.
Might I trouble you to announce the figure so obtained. 1.42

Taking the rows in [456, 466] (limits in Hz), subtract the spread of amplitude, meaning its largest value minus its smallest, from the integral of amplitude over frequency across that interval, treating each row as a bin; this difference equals 975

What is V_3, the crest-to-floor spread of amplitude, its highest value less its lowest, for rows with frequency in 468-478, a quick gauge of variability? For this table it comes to 31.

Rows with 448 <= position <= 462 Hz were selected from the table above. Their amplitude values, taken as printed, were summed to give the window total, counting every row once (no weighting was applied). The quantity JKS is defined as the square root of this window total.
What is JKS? 25.7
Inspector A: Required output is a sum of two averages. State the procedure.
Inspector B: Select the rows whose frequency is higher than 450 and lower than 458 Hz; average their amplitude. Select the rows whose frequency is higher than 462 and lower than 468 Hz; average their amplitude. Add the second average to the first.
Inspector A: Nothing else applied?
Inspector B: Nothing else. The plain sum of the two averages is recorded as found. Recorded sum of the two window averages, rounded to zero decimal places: 177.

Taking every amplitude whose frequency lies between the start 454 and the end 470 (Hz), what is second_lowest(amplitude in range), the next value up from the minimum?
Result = 67.61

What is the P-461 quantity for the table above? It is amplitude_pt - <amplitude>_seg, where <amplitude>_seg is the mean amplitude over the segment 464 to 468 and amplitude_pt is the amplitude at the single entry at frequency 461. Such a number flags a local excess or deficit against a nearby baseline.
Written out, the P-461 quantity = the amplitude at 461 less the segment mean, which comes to 30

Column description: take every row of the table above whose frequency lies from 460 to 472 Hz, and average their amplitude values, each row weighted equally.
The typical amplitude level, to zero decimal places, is 77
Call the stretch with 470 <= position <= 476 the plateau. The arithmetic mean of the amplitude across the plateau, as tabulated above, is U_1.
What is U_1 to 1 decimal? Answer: 49.5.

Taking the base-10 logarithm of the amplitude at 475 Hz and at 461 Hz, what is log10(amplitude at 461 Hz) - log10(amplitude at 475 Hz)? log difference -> 0.26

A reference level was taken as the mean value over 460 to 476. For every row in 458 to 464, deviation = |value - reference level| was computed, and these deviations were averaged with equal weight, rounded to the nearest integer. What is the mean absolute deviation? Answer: 34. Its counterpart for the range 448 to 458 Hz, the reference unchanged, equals 20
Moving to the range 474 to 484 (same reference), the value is 12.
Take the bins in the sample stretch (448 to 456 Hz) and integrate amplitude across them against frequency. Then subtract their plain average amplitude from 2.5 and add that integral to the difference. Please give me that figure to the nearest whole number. 625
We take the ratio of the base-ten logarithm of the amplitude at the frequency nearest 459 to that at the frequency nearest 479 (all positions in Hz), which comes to 1.06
